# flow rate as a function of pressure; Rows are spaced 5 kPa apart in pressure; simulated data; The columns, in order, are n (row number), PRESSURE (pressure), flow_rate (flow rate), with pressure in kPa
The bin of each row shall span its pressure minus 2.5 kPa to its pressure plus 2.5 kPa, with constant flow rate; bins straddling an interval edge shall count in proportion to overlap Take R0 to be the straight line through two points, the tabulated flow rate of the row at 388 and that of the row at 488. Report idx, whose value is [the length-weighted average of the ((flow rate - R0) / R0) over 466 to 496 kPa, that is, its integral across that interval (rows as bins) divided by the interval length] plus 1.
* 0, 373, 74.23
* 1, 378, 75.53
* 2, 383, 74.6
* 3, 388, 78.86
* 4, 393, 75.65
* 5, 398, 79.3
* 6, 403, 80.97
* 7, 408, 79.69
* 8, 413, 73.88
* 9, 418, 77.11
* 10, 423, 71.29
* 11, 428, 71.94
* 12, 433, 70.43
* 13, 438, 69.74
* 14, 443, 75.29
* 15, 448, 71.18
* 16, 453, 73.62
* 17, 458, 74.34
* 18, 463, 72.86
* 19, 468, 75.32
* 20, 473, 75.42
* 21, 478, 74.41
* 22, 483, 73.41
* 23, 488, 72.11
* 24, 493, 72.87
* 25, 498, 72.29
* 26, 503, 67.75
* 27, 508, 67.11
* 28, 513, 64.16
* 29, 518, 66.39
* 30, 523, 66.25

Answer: 1.02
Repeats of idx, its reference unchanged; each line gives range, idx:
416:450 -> 0.95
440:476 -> 1.00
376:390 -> 0.96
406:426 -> 0.98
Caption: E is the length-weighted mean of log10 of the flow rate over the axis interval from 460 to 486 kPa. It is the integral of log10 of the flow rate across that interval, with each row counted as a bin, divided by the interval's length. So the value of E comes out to 1.87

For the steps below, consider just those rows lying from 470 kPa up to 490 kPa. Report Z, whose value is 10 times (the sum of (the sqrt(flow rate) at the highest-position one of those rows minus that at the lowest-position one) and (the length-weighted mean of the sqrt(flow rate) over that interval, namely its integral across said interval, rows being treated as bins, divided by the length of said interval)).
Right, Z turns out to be 84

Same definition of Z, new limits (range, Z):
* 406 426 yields 82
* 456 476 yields 87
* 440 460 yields 85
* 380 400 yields 90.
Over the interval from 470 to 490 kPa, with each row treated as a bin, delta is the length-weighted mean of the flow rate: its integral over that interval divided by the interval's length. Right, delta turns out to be 73.9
